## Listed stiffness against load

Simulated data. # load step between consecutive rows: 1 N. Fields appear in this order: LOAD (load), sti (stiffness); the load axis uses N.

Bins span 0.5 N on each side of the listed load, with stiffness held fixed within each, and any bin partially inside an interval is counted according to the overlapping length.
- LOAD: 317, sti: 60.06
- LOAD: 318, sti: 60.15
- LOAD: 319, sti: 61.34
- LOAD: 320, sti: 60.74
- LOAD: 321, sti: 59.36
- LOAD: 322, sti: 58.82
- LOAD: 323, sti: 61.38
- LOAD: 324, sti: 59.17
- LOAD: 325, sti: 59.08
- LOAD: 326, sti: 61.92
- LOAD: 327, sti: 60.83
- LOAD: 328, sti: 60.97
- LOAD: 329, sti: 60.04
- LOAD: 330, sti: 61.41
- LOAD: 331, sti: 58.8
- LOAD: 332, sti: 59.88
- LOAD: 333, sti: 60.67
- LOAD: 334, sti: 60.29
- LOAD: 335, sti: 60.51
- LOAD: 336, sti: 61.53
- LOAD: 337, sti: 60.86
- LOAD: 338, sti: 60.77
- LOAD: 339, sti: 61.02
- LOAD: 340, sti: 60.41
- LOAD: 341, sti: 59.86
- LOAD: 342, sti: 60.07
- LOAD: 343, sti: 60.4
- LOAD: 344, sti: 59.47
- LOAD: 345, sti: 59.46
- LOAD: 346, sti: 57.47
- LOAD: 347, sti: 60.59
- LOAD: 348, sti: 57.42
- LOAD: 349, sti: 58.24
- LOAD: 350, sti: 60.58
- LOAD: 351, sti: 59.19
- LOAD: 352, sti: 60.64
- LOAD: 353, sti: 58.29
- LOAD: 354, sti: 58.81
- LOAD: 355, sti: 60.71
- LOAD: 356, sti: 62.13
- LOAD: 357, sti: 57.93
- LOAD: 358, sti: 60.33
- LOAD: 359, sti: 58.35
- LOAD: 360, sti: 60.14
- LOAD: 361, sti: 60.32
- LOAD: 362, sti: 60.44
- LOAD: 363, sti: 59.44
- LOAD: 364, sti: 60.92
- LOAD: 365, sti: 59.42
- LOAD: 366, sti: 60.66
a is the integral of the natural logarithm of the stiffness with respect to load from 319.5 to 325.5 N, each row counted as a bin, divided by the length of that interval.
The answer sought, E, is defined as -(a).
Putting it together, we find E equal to -4.09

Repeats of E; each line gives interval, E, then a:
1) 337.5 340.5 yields -4.11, 4.106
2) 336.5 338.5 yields -4.11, 4.108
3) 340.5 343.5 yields -4.10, 4.096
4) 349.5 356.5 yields -4.09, 4.095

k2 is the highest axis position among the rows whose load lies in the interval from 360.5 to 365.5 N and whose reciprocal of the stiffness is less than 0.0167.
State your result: 364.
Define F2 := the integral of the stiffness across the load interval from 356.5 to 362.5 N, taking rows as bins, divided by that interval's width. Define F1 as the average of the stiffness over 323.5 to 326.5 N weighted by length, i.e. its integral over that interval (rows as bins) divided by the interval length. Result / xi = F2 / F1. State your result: 0.99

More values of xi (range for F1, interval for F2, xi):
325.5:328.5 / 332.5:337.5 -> 0.99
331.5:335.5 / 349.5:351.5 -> 0.99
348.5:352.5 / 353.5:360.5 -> 1.00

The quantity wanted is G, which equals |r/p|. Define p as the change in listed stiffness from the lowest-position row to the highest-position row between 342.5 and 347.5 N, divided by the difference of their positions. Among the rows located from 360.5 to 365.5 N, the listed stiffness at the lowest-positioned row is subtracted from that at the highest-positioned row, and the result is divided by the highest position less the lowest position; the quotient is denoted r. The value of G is 4.7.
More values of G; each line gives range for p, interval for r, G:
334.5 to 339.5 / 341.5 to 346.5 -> 5.1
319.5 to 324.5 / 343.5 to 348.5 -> 1.3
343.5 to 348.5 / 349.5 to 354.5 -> 0.9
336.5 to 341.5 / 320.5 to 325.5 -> 0.3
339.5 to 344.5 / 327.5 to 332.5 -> 1.2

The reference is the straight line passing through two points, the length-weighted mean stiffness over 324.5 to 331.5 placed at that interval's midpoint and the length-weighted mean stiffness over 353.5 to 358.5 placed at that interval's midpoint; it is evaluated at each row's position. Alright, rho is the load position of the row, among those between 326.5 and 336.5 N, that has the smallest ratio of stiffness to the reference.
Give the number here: 331 N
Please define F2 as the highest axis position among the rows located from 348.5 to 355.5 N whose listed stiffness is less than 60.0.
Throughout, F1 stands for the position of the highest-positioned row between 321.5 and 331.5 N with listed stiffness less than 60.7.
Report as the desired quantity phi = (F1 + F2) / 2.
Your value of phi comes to 342.5 N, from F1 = 331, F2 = 354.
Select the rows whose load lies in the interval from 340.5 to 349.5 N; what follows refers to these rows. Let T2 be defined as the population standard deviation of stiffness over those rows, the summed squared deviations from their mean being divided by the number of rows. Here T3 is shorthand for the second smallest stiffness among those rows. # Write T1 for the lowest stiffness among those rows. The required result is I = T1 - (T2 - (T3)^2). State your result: 3359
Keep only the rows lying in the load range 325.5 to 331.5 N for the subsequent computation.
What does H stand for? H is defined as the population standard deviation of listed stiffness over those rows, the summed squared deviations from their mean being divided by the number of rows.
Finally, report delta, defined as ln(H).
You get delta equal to 0.0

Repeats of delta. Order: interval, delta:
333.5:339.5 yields -0.9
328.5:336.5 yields -0.2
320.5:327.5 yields 0.2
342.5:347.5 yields 0.1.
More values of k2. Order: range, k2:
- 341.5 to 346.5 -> 343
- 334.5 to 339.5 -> 339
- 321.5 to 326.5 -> 326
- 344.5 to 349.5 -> 347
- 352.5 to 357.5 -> 356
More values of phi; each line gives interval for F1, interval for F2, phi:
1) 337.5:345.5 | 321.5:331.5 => 338.0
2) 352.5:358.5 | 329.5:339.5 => 345.0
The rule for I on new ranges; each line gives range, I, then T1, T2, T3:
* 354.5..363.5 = 3461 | 57.93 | 1.19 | 58.35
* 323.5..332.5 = 3548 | 58.8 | 1.04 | 59.08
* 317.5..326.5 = 3548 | 58.82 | 1.10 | 59.08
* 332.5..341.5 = 3694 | 59.86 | 0.45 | 60.29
